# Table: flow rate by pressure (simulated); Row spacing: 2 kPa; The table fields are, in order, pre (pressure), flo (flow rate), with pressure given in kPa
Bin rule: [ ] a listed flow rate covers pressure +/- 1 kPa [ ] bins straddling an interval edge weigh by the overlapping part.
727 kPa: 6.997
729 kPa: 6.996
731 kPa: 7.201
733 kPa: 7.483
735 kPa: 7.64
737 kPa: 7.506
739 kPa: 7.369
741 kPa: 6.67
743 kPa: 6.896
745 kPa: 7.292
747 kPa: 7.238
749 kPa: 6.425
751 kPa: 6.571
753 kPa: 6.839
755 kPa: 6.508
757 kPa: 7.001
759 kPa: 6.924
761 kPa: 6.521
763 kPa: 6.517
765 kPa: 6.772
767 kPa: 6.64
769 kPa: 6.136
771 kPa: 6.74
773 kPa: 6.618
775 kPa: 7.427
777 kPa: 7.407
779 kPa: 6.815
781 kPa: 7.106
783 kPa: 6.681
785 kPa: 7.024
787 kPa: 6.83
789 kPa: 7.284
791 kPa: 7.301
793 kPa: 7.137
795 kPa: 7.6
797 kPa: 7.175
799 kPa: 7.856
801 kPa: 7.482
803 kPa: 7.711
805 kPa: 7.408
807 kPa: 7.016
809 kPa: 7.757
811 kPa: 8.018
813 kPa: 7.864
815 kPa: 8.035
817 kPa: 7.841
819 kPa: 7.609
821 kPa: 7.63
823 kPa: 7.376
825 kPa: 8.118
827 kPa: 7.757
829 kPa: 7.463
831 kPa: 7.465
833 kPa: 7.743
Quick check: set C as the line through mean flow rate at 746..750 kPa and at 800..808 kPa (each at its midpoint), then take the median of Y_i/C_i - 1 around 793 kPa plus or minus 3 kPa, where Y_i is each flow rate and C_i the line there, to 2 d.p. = 0.00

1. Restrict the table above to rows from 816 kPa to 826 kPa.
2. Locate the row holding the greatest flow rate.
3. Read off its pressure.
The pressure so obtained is 825 kPa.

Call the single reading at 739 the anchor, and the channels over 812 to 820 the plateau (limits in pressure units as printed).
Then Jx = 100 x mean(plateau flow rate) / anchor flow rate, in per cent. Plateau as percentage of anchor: 106.4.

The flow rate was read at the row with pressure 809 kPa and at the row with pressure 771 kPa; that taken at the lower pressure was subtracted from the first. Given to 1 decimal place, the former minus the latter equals 1.0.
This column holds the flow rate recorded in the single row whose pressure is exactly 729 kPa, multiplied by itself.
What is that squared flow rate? 48.9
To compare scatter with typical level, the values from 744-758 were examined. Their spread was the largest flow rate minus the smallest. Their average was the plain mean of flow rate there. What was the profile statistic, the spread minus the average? -5.97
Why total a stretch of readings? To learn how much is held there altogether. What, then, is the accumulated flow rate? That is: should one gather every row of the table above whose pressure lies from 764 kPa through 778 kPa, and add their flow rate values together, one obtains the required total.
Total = 48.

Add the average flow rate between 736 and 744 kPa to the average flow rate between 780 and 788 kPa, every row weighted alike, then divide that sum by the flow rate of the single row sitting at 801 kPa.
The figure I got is 1.87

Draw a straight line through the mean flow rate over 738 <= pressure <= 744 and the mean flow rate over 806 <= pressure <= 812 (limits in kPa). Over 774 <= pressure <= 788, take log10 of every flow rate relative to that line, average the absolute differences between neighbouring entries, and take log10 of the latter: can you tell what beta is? -1.70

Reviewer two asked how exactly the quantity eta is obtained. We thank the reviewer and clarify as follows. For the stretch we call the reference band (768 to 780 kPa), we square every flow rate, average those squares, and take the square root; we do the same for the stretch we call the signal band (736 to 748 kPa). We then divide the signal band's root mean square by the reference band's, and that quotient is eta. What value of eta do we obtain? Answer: 1.04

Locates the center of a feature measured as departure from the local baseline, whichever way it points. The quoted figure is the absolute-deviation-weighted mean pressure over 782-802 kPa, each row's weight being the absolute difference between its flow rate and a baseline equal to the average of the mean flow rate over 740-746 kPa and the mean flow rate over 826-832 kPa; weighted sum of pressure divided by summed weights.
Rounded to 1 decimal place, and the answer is 791.5 kPa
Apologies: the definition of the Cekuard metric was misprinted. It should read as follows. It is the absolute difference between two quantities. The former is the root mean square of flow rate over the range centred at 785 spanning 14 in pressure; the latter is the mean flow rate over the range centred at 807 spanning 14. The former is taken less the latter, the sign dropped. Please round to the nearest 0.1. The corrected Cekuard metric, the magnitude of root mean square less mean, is 0.6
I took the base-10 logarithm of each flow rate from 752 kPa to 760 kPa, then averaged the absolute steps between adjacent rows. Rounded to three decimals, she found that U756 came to 0.019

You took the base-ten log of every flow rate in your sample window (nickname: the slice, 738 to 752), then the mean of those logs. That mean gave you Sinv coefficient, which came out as 0.84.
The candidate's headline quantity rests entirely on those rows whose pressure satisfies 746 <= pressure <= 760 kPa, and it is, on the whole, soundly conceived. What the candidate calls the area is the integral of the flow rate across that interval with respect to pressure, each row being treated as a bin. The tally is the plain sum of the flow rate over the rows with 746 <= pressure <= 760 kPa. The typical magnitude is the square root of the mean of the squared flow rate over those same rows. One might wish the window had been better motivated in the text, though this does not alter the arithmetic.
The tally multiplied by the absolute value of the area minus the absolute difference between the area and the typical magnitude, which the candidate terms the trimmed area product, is 323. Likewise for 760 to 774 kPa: 302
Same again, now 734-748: 366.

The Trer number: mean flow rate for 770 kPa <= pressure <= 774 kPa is 6.68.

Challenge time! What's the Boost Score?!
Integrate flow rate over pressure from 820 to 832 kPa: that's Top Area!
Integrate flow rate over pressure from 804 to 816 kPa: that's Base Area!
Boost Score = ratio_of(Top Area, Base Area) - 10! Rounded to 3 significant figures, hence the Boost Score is -9.01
